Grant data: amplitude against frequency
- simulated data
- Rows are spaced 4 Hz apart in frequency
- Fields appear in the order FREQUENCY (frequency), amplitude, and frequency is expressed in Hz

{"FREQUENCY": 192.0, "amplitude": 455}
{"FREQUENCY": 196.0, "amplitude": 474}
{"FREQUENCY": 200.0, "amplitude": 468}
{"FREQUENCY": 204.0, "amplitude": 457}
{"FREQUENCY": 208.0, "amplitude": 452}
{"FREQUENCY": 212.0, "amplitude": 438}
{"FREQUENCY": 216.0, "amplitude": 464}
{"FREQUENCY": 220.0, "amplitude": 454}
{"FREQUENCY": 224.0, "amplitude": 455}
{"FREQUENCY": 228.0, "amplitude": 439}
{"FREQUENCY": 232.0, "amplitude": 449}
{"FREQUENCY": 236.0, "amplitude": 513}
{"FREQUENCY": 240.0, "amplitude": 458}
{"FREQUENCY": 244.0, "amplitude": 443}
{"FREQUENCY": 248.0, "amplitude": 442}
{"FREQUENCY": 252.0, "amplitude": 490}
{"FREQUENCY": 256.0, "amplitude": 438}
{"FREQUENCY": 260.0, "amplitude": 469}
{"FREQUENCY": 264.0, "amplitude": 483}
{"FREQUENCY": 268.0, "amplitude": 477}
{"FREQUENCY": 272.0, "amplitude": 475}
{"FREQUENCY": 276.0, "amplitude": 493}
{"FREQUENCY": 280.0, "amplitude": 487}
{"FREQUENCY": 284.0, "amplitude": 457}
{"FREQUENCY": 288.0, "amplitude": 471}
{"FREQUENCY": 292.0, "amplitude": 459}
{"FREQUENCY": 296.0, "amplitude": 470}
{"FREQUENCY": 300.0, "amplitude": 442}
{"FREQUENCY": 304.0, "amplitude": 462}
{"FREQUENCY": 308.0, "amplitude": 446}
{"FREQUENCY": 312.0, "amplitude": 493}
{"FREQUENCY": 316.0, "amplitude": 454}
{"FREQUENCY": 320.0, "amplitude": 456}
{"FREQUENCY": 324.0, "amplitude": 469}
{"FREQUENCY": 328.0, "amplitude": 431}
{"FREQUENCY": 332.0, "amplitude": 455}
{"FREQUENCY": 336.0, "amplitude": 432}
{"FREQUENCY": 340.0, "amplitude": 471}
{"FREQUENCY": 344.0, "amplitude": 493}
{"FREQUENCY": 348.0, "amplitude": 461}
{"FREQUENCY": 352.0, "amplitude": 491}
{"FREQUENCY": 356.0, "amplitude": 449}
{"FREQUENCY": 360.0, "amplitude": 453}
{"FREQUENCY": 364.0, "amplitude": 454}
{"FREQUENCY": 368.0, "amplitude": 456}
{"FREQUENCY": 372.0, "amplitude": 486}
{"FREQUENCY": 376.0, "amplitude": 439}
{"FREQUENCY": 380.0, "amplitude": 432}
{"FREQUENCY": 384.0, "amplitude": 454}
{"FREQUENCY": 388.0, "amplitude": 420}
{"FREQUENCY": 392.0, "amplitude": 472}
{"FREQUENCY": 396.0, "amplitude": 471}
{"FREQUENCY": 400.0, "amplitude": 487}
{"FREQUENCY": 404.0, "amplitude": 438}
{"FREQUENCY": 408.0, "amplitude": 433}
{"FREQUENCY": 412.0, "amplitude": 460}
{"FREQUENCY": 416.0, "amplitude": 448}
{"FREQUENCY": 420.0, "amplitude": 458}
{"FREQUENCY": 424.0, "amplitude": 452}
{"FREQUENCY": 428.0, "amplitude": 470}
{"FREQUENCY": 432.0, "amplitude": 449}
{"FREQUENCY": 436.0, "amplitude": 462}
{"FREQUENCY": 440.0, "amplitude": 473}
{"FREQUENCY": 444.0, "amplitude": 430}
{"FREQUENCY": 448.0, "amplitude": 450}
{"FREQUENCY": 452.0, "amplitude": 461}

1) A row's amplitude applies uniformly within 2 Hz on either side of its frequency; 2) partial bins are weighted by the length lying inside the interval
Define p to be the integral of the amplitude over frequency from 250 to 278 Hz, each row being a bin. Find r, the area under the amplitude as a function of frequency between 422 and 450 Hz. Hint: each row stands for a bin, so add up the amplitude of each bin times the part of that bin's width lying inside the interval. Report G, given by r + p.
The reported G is 26044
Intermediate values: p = 13300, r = 12744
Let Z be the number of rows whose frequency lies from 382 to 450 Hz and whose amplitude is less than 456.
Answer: 9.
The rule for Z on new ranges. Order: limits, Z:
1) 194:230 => 5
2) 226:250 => 4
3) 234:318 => 6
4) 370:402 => 4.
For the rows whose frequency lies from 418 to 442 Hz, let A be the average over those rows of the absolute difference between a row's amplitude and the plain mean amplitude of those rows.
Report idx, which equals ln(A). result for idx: 2.0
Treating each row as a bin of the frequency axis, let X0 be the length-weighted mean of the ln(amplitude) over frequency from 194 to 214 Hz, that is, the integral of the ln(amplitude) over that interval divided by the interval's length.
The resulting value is 6.13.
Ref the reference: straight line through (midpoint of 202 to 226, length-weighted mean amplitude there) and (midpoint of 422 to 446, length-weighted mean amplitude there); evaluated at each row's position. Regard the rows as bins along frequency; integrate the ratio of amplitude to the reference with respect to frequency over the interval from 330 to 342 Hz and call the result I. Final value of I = 11.9 Hz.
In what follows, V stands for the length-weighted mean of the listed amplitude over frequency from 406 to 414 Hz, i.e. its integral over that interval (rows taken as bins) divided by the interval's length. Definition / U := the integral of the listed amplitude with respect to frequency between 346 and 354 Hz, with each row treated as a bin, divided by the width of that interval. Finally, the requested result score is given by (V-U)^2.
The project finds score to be 870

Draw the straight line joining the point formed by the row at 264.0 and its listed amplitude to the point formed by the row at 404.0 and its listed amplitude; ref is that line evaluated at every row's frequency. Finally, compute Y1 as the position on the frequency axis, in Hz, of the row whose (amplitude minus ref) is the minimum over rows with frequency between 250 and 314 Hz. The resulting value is 256.0 Hz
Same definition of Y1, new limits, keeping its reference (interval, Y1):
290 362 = 328.0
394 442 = 408.0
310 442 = 328.0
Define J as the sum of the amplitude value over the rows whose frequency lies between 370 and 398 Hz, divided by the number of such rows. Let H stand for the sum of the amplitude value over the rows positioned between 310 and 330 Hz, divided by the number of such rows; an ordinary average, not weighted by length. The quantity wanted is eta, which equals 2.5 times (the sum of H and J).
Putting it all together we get 2285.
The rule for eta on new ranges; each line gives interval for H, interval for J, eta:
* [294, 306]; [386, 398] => 2281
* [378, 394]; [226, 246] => 2262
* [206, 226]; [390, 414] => 2282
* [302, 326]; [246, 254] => 2323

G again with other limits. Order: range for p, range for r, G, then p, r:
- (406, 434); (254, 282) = 25968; 12680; 13288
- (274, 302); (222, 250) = 25912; 13116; 12796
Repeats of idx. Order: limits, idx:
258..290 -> 2.1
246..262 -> 3.0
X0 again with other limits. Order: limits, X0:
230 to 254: 6.14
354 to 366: 6.11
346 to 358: 6.15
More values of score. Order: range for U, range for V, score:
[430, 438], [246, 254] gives 110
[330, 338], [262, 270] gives 1332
